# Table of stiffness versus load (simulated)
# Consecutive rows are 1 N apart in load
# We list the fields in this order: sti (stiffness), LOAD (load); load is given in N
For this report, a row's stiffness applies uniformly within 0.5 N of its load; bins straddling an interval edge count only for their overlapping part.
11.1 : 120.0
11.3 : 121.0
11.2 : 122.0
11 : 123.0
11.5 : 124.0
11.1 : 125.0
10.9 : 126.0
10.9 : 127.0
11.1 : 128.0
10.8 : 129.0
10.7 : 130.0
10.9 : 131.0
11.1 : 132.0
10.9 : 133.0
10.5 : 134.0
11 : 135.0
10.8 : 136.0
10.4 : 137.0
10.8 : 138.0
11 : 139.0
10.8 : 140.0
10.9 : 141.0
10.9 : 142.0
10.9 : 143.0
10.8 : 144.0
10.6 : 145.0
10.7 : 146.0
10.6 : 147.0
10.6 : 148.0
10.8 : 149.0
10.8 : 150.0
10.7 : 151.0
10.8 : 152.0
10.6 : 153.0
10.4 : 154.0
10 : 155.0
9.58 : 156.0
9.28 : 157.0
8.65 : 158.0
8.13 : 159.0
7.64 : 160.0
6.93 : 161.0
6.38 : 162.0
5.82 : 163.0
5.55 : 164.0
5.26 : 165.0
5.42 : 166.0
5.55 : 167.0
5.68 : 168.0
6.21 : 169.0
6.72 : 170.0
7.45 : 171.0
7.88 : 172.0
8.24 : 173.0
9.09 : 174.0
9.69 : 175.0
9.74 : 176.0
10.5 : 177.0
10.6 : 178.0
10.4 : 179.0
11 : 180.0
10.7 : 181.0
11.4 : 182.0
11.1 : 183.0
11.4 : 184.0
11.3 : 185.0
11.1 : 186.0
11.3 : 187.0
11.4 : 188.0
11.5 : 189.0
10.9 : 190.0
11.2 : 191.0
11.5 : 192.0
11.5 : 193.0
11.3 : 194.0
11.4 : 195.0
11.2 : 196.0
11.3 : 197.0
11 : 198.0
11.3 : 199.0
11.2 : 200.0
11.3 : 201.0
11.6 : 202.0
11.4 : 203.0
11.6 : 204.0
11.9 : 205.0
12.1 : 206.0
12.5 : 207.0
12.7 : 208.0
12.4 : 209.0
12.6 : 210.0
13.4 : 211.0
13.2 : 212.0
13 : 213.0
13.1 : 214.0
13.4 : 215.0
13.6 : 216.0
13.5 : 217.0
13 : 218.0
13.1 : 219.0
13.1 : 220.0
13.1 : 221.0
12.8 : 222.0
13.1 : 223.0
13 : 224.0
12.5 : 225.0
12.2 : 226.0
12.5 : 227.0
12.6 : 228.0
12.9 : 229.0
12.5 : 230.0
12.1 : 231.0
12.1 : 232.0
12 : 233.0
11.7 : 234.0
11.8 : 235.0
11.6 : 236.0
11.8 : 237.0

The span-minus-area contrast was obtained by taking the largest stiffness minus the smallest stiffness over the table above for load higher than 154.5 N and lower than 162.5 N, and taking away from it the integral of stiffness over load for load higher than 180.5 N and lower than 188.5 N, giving -86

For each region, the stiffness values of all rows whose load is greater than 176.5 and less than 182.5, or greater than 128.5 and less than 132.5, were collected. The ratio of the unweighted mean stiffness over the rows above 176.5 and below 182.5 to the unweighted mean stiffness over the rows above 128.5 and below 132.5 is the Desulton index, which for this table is 0.990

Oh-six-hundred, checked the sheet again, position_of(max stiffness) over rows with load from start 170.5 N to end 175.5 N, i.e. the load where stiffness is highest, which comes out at 175.0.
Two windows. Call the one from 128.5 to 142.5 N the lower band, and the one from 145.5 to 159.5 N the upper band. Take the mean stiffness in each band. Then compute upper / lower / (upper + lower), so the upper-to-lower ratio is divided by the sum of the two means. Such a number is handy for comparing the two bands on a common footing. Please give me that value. 0.0447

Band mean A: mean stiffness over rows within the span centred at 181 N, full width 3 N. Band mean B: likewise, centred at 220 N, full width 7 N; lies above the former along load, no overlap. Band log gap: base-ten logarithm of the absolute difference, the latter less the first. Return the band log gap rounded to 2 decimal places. 0.32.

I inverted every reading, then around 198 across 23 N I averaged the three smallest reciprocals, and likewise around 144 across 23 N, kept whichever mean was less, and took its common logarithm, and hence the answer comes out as -1.10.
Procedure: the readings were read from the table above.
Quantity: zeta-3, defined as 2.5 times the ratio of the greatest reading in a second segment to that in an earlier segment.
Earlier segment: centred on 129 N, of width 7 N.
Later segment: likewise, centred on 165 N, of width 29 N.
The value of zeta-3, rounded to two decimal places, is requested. 2.43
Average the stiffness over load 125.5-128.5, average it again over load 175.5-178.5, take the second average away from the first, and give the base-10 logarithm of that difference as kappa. -0.16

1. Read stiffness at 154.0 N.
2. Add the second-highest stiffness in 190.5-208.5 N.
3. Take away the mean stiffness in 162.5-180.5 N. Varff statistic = 15.1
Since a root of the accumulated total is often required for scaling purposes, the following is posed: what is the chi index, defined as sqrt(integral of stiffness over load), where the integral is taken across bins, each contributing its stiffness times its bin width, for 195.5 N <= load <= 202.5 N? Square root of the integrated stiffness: 8.9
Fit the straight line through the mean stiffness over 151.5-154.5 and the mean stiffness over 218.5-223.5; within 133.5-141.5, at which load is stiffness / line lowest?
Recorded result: 137.0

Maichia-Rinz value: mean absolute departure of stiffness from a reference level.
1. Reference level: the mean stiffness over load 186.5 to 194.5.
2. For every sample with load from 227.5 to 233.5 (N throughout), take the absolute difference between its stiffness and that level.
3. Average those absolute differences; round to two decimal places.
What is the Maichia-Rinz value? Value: 1.04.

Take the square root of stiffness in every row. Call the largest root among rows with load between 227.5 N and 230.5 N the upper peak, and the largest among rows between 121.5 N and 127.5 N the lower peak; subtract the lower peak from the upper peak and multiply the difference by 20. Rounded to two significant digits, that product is 4.0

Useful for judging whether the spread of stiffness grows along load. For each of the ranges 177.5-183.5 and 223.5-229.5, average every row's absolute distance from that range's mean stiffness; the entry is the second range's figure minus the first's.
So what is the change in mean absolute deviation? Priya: -0.08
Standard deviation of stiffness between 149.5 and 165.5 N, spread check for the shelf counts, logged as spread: 2.0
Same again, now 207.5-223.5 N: 0.3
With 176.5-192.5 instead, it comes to 0.4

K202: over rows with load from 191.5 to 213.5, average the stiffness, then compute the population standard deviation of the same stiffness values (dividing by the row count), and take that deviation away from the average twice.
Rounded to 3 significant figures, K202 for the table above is 10.5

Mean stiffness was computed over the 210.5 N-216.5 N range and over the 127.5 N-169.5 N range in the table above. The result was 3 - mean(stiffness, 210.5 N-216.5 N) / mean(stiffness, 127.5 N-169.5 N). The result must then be 1.6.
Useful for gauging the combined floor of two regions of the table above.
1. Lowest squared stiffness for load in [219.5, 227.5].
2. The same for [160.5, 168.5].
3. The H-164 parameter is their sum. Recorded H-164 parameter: 177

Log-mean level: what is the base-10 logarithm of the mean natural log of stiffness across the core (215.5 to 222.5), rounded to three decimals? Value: 0.411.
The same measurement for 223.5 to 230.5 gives 0.404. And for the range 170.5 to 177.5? 0.339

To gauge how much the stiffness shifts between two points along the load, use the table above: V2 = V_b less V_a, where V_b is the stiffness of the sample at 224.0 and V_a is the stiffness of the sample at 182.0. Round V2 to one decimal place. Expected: 1.6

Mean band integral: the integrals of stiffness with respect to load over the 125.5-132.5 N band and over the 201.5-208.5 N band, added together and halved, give 80.1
